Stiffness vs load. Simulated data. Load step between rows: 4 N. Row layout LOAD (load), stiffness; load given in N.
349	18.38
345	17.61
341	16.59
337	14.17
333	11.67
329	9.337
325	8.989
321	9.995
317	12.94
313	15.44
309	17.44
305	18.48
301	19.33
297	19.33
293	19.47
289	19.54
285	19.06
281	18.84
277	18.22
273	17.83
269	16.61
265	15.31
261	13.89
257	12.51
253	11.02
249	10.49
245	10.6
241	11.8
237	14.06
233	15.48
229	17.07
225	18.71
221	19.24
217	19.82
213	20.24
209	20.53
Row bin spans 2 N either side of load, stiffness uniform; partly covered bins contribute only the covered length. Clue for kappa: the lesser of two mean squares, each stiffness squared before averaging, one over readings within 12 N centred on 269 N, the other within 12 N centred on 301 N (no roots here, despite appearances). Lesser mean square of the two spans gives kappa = 276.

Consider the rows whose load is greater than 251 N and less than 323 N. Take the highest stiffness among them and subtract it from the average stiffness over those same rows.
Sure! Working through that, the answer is -3.1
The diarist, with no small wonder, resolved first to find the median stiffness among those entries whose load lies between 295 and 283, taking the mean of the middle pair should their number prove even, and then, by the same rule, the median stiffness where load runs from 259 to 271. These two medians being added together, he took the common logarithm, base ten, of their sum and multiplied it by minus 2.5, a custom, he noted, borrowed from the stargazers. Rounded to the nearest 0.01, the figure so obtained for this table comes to -3.85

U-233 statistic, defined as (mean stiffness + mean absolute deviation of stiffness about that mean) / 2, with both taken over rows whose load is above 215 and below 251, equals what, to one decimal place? 9.2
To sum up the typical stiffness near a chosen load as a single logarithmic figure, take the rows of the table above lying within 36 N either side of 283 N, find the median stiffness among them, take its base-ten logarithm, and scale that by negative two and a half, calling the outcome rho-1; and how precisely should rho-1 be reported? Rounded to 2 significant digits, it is -3.1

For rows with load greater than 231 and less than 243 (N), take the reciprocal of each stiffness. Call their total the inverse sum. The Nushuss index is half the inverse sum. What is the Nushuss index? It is 0.110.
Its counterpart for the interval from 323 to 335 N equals 0.152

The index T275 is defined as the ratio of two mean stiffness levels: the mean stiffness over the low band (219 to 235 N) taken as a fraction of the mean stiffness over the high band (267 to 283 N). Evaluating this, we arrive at 1.0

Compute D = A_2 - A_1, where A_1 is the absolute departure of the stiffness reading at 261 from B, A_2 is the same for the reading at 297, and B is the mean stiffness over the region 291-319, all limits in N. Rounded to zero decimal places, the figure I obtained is -2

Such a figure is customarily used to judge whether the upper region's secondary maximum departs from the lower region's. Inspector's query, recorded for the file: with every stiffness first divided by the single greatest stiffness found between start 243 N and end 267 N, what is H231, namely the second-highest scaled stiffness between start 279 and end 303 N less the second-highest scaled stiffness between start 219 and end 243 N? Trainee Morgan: 0.0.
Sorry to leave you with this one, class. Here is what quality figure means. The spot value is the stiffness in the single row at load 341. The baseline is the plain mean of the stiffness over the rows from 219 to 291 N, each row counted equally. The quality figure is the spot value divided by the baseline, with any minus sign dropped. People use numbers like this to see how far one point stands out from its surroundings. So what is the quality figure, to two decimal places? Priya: 1.07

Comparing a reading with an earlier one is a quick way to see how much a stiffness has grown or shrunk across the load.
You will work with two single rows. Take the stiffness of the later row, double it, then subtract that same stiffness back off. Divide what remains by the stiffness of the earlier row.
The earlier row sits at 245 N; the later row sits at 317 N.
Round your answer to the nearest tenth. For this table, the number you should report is 1.2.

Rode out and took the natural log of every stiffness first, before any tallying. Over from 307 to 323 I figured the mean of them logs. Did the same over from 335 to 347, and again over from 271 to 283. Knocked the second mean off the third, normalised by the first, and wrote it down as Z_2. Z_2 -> 0.05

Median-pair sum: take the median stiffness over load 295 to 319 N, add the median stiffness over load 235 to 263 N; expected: 29.8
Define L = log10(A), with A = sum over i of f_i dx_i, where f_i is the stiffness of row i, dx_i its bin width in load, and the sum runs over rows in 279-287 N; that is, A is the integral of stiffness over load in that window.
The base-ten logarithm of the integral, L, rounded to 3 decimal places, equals 2.181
